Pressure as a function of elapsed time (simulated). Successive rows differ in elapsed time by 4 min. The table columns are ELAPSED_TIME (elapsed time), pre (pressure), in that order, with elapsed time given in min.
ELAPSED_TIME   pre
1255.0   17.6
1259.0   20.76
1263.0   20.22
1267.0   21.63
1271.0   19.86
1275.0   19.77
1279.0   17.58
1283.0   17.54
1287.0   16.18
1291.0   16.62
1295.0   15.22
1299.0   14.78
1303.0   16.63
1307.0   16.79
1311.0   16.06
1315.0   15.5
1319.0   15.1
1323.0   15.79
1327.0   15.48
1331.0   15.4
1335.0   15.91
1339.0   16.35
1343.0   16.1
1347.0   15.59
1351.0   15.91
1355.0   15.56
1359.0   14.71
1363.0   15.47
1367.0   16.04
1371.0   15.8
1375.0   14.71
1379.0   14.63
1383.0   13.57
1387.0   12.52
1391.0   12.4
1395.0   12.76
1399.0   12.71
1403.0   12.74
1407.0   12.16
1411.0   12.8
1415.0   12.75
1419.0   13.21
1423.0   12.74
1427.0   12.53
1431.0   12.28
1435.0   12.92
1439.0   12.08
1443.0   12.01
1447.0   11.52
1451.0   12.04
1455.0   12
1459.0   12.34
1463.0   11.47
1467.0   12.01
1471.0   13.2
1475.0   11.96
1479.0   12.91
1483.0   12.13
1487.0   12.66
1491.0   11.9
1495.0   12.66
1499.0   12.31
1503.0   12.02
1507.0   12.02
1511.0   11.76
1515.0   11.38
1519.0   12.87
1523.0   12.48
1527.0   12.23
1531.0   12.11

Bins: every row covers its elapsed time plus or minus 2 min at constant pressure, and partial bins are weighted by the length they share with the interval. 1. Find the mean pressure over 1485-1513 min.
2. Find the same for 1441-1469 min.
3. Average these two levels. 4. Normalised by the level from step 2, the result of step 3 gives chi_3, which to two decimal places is 1.01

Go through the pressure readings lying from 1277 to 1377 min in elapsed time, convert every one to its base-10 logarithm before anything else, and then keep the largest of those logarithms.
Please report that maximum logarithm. 1.25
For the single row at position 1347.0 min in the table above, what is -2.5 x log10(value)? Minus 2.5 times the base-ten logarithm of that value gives -2.98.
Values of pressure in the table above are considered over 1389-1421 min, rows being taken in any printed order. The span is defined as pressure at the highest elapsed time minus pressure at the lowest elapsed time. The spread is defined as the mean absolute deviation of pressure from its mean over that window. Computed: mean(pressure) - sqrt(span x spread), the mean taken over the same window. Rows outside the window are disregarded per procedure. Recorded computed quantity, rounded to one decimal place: 12.3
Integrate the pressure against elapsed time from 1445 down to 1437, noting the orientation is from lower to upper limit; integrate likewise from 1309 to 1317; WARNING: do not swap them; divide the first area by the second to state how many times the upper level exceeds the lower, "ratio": 0.76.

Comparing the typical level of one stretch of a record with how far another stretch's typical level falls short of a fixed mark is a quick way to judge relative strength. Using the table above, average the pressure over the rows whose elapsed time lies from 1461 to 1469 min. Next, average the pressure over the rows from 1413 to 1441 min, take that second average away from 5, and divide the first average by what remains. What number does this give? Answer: -1.54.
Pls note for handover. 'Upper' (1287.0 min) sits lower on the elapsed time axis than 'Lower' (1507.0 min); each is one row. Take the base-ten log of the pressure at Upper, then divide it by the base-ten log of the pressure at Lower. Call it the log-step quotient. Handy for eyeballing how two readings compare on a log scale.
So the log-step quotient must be 1.12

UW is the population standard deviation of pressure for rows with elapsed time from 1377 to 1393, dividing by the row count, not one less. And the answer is 0.90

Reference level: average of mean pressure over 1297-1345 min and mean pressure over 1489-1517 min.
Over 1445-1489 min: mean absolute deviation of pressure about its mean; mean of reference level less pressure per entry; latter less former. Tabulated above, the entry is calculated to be 1.3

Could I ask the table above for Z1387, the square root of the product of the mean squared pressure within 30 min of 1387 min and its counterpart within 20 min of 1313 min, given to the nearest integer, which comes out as 216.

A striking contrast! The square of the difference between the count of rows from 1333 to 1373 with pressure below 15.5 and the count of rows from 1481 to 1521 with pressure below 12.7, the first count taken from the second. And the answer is 49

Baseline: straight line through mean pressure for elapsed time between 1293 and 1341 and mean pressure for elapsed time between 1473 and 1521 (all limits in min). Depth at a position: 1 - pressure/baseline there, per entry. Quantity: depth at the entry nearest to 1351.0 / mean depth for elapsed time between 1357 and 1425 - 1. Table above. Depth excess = -2.1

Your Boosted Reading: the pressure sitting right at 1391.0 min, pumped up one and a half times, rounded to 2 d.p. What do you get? 18.60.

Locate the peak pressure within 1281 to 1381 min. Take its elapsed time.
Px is 1283.0 min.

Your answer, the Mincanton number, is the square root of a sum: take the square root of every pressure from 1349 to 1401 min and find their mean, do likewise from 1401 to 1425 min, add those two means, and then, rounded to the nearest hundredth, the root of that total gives 2.71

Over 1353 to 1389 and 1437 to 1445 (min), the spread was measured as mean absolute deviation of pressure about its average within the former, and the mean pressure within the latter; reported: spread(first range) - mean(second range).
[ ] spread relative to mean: -11.2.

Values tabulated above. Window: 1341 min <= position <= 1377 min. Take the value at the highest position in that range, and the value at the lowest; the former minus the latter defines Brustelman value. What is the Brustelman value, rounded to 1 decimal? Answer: -1.4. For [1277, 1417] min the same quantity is -4.8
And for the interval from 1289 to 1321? -1.5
